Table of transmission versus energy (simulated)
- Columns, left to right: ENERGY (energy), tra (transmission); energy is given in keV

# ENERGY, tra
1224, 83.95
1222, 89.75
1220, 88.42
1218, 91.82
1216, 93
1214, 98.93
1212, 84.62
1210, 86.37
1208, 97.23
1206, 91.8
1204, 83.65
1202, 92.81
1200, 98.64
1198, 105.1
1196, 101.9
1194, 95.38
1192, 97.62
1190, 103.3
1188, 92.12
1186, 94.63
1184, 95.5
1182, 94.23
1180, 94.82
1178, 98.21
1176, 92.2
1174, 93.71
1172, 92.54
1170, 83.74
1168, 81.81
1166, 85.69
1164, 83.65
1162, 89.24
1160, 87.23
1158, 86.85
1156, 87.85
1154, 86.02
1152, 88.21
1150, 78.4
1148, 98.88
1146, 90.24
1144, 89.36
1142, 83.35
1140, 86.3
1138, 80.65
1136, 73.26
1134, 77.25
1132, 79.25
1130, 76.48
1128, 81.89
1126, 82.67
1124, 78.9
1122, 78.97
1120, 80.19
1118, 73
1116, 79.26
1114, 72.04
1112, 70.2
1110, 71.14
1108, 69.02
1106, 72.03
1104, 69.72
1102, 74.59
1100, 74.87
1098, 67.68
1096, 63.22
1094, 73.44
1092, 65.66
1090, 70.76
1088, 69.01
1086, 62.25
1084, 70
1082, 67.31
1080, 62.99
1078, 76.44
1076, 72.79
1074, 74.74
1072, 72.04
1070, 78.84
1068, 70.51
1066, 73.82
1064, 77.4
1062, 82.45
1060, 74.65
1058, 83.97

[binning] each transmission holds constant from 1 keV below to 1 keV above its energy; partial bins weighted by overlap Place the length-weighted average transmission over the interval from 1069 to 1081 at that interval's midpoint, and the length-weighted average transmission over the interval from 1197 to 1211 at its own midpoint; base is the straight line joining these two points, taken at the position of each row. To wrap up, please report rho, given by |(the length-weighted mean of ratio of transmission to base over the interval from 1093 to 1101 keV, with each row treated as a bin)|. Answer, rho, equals 0.91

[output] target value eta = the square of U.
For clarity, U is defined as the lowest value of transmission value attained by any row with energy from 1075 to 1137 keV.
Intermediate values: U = 62.25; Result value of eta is 3875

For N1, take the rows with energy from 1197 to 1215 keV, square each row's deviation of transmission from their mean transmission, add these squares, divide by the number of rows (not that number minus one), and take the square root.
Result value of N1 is 6.9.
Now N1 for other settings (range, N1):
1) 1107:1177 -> 7.1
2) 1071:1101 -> 4.4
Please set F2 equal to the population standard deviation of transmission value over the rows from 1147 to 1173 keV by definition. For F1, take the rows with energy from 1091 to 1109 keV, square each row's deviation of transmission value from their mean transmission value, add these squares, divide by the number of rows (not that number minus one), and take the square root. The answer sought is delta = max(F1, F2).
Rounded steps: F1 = 3.8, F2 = 4.8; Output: 4.8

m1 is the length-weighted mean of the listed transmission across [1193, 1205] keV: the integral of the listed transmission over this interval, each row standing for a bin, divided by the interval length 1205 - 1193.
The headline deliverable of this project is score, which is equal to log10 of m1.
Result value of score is 1.98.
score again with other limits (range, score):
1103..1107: 1.85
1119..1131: 1.90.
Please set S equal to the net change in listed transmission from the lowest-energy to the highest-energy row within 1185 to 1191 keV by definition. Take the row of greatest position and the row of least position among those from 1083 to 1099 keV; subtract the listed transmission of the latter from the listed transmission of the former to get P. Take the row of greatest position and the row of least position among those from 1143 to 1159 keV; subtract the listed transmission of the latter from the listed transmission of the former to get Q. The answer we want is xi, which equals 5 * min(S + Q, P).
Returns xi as -12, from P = -2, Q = -3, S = 9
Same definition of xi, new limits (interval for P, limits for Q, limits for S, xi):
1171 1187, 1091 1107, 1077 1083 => -14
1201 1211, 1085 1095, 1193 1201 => -32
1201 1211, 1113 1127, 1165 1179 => -32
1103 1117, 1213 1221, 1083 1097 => -86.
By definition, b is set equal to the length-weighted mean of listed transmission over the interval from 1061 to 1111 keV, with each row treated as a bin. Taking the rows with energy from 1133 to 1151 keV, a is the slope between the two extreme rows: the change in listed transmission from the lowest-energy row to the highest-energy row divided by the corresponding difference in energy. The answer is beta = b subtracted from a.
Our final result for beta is -71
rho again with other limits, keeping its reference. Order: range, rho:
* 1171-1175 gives 1.05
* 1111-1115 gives 0.90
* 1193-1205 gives 1.04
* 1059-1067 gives 1.08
